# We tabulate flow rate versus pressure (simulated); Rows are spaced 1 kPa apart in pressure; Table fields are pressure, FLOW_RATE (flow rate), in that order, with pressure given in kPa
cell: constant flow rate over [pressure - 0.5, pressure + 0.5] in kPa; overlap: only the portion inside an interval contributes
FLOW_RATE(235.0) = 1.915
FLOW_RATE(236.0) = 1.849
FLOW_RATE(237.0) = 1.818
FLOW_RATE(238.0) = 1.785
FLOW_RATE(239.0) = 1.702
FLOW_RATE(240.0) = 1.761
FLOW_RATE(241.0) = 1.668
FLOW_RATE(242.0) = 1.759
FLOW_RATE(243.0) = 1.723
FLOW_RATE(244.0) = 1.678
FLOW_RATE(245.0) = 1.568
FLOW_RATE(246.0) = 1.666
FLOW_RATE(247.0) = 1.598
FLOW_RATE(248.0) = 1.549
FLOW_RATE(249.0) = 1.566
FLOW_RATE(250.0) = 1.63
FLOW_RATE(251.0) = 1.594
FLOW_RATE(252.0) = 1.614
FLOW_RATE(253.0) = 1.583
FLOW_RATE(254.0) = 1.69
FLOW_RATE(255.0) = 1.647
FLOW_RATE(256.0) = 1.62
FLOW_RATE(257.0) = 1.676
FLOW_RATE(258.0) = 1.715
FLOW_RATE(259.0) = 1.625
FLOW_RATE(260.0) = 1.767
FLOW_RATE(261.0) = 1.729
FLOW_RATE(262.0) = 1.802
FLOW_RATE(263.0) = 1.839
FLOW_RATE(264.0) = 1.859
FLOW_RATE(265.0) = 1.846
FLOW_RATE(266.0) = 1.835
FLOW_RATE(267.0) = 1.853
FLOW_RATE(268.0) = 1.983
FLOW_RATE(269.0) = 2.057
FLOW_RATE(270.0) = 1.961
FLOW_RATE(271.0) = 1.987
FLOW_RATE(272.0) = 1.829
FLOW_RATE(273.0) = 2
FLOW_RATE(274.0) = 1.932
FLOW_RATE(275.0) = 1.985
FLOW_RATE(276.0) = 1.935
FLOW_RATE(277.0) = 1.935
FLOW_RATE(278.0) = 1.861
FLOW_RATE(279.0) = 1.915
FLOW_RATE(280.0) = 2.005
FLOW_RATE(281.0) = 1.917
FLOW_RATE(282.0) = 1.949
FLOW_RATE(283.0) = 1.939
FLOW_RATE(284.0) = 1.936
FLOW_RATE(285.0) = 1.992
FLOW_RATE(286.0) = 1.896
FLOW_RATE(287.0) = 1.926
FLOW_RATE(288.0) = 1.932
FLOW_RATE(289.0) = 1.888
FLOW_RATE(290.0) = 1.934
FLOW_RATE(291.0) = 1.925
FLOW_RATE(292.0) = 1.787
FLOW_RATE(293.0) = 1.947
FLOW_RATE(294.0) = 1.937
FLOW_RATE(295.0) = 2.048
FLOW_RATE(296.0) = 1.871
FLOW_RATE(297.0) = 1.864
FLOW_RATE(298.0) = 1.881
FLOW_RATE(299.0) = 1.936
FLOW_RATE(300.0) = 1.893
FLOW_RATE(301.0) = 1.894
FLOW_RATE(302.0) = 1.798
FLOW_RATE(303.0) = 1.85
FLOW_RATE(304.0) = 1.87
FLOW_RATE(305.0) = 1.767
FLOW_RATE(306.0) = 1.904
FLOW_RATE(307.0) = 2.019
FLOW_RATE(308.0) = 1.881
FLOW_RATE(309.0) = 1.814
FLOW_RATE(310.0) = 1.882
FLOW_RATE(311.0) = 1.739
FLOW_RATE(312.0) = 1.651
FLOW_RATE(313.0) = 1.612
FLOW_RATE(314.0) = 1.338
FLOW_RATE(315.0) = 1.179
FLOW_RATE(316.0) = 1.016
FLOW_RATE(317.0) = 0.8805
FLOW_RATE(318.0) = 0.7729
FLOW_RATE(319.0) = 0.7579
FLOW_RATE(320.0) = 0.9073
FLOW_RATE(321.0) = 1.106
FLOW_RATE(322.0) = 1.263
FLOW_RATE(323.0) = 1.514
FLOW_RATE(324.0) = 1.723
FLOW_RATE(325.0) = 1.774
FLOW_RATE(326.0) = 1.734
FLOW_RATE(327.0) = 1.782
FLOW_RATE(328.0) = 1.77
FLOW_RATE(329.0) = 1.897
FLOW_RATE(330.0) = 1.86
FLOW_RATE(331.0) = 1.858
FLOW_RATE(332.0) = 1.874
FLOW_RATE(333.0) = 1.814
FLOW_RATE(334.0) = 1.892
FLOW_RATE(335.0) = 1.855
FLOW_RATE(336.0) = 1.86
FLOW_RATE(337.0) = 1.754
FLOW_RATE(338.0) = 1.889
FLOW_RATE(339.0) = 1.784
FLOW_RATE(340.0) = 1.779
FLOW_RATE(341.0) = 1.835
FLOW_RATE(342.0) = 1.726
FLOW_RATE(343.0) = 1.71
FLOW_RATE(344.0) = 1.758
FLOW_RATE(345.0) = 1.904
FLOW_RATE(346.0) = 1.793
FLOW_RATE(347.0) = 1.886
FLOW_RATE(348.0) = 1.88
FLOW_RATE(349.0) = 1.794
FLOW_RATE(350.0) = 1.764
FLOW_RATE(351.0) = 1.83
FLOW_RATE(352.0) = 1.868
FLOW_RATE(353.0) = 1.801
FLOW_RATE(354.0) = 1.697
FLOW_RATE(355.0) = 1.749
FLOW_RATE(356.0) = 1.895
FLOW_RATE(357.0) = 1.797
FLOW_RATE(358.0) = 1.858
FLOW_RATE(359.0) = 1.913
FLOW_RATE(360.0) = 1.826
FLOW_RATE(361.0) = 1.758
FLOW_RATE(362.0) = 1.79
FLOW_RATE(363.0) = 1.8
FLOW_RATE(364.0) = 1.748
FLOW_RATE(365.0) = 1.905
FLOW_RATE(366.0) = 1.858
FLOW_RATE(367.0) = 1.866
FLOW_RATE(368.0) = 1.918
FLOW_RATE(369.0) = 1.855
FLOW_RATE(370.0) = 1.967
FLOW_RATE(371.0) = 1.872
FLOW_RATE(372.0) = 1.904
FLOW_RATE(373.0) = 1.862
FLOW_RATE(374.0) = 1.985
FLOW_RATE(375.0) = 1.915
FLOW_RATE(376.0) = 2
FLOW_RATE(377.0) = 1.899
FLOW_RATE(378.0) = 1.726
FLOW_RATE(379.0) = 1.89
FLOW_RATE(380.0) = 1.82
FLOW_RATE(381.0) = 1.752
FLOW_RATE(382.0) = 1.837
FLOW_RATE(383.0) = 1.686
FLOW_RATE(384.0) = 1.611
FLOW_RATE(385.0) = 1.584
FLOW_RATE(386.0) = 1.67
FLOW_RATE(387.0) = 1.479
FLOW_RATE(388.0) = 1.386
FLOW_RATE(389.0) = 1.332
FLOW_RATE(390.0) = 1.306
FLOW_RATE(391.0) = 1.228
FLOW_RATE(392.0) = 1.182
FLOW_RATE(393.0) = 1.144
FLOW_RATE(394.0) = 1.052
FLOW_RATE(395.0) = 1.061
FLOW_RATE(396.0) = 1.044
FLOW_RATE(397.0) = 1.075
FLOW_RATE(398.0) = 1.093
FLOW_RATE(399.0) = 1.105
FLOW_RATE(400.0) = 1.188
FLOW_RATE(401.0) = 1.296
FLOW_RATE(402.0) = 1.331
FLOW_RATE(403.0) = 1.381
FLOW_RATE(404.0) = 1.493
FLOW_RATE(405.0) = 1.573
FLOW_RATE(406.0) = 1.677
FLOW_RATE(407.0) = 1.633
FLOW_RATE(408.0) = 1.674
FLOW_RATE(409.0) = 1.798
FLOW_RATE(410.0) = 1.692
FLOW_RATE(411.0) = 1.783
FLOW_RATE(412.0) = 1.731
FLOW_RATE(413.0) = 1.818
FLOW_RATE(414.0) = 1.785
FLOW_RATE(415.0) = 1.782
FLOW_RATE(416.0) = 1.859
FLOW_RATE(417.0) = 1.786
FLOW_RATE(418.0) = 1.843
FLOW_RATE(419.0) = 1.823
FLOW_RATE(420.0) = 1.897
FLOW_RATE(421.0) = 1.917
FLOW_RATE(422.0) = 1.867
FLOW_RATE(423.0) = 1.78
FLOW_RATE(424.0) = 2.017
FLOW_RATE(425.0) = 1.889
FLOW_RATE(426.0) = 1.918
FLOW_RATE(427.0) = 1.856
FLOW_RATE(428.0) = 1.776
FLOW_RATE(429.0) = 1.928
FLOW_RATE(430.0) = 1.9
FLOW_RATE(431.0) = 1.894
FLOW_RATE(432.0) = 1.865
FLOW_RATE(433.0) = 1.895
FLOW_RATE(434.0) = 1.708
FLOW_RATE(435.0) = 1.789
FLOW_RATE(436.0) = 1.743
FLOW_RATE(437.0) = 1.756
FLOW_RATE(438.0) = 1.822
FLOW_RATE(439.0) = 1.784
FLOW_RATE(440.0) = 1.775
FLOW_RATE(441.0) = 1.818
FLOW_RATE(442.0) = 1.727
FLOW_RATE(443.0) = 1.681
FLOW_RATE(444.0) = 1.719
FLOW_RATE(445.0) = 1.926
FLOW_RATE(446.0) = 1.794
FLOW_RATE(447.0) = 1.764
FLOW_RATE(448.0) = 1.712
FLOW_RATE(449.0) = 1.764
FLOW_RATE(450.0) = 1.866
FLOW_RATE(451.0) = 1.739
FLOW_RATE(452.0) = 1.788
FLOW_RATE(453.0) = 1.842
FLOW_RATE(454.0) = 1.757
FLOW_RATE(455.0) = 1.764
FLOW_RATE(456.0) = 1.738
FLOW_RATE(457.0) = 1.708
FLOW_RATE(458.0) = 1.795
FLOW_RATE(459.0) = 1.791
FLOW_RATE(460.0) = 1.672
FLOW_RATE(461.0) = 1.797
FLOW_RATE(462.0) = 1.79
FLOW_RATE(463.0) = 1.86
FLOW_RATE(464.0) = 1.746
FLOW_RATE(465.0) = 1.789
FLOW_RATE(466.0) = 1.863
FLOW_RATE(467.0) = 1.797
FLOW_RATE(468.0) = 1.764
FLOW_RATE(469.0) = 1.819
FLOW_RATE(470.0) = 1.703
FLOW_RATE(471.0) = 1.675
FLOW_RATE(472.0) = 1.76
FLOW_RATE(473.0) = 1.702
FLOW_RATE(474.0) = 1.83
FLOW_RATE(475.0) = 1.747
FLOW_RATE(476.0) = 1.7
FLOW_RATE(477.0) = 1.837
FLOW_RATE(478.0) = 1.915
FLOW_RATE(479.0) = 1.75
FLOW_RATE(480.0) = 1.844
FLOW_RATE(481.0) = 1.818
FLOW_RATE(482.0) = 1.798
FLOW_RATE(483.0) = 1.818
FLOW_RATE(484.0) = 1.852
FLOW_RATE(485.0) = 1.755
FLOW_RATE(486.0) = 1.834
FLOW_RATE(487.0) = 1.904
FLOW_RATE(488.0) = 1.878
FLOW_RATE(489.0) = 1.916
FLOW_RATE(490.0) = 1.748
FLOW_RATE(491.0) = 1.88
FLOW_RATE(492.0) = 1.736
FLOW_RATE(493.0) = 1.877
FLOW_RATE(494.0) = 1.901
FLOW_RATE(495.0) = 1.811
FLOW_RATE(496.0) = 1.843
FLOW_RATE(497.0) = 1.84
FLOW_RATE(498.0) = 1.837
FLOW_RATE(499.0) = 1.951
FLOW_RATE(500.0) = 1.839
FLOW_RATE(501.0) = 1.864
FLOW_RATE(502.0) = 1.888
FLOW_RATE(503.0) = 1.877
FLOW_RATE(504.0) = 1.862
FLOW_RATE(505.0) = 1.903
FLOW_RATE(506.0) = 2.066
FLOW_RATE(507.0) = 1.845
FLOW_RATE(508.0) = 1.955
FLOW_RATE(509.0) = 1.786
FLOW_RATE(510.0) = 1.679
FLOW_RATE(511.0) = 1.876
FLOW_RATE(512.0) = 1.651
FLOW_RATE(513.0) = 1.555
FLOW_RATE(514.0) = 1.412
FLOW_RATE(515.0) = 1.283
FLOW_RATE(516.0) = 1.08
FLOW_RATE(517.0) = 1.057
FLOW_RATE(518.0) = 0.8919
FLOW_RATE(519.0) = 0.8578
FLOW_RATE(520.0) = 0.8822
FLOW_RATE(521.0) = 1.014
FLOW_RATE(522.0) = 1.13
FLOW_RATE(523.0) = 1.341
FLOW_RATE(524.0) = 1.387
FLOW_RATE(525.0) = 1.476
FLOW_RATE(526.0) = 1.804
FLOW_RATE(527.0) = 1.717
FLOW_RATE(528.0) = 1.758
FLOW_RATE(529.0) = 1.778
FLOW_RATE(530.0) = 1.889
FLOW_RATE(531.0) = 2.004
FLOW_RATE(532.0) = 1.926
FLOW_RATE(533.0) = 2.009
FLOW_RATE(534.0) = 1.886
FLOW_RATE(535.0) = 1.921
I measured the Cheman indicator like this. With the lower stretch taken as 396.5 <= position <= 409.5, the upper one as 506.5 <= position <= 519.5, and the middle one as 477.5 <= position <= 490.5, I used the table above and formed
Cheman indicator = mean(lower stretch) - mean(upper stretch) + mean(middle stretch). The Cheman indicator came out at 1.79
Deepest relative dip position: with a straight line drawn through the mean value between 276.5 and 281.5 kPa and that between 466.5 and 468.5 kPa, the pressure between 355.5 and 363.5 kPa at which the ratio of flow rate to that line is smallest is 361.0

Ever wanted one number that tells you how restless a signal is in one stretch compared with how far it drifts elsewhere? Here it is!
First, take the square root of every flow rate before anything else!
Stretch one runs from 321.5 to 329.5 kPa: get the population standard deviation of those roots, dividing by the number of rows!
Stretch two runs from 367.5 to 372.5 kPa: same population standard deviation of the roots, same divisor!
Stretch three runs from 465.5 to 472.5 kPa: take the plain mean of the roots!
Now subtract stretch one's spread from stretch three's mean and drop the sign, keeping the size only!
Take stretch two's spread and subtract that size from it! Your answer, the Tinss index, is -1.24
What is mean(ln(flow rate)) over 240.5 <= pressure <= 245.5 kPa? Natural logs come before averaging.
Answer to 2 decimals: 0.52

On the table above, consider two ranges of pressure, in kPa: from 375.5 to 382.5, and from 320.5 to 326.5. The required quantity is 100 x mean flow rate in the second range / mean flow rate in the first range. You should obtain 82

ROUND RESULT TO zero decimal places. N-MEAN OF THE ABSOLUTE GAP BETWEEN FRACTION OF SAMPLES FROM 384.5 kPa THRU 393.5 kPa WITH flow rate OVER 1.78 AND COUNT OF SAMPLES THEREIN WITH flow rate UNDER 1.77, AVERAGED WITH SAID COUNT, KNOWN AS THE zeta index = 9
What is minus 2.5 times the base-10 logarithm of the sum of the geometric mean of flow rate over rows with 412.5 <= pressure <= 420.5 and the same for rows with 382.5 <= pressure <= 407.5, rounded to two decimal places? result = -1.25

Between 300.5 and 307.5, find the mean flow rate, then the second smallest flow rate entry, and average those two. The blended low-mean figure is 1.83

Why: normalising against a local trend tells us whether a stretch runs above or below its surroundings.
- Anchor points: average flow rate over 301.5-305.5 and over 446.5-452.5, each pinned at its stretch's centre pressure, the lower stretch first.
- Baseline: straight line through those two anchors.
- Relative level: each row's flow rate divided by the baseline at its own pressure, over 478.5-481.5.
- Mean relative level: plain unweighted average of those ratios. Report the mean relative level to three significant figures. 1.02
